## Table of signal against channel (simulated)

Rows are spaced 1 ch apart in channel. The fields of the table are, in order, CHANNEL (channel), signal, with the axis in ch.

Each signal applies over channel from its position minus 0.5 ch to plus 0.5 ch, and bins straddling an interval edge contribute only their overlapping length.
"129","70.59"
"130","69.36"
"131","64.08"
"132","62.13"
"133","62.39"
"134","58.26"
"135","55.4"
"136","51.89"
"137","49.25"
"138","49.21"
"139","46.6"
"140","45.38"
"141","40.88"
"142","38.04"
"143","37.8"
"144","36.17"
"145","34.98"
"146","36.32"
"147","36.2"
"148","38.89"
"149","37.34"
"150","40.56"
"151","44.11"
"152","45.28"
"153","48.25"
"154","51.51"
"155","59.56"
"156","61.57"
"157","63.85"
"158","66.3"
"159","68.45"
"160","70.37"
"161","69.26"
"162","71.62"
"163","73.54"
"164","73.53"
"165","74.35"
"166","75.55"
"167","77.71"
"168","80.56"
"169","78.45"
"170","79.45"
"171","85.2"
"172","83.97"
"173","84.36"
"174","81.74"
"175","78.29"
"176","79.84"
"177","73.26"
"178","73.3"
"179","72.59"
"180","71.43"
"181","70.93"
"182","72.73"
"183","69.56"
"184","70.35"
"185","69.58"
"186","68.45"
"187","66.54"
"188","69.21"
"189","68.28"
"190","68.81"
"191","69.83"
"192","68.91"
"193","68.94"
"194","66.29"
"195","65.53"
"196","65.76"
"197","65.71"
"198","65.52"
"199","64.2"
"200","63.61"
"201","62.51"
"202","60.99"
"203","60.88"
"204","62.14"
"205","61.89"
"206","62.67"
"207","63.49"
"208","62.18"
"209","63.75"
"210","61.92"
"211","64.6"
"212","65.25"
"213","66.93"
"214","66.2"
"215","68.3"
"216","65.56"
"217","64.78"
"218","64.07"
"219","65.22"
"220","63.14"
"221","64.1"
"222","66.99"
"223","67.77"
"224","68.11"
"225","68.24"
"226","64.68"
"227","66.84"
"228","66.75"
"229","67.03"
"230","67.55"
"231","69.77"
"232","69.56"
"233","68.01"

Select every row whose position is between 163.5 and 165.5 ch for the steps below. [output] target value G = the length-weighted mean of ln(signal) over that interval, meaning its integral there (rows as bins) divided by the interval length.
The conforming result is 4.30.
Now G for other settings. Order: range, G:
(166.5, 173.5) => 4.40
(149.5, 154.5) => 3.82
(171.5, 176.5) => 4.40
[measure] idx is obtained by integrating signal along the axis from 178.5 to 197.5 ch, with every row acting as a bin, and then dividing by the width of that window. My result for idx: 69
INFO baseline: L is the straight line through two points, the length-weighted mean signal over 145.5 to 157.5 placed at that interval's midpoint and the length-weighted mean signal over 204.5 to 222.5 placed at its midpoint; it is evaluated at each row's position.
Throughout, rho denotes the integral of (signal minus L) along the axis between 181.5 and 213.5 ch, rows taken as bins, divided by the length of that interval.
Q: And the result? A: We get 5.9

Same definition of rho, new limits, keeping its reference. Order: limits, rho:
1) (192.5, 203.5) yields 4.4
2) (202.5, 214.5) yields 0.4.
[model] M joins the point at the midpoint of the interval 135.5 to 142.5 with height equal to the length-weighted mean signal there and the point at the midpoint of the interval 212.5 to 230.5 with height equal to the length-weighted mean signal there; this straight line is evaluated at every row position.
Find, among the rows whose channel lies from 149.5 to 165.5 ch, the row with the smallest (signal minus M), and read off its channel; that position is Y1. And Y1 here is 150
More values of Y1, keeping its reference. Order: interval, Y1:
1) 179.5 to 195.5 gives 195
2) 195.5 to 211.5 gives 210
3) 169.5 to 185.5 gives 185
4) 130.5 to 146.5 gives 145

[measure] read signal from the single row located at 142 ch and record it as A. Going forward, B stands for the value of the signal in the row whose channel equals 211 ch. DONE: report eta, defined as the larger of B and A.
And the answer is 64.6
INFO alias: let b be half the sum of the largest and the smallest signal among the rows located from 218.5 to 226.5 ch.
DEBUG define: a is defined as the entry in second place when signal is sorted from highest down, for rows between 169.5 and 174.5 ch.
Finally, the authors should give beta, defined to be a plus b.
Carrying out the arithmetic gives 150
